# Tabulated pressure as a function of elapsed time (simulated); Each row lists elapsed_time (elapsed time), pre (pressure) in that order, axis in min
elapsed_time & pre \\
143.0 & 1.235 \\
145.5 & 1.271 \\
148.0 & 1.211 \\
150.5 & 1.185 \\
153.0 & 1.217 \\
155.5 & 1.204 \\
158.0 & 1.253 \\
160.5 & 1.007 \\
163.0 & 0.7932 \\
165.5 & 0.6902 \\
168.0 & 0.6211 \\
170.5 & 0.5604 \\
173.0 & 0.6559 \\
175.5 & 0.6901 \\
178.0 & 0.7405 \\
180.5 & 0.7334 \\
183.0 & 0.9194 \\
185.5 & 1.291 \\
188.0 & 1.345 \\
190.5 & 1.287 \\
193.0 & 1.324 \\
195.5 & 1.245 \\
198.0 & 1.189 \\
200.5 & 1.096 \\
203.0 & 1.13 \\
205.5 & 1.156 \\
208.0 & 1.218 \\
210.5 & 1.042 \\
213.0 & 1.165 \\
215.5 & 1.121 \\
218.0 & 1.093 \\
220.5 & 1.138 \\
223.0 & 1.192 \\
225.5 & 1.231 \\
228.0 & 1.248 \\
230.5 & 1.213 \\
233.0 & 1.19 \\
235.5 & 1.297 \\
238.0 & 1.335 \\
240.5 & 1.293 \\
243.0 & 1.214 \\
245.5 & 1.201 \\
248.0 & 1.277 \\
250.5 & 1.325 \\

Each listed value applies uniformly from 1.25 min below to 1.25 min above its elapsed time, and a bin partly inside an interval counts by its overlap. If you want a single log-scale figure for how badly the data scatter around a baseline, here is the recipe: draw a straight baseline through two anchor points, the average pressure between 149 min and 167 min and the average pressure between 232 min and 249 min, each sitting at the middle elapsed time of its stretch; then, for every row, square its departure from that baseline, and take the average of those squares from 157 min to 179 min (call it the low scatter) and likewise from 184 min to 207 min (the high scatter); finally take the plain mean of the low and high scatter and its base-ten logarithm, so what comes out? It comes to -1.12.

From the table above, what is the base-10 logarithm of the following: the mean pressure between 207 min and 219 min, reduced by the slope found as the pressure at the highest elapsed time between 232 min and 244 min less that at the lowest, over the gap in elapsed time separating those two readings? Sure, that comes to 0.051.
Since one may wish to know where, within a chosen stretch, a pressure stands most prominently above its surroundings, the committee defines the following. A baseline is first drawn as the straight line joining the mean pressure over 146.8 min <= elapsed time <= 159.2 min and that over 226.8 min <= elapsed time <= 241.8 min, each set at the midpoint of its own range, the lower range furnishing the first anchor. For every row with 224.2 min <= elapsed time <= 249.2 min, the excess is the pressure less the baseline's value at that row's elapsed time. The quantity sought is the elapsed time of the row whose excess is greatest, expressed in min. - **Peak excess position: 238.0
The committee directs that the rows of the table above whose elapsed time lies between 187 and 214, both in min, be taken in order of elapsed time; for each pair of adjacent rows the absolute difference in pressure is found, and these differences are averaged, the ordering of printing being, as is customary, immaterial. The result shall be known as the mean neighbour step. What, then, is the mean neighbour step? 0.074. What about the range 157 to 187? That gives 0.131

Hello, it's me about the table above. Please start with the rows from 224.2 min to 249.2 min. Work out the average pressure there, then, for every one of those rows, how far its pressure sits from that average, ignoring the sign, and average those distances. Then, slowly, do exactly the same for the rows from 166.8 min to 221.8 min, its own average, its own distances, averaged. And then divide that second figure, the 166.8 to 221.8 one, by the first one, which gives 5.2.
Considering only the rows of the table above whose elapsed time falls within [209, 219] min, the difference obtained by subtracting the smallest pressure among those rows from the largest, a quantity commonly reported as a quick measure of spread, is 0.12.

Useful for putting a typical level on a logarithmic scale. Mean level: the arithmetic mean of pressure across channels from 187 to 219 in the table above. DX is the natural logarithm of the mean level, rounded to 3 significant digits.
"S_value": 0.170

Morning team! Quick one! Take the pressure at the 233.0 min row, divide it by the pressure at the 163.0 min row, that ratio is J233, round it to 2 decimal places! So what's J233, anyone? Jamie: 1.50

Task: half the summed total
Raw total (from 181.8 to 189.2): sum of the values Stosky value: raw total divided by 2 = 1.8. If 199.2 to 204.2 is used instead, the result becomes 1.1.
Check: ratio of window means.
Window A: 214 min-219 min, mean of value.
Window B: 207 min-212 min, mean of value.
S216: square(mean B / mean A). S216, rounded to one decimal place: 1.0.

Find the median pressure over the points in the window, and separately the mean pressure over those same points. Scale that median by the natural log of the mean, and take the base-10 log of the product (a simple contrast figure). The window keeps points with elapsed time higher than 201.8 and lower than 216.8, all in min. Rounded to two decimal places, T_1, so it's -0.83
